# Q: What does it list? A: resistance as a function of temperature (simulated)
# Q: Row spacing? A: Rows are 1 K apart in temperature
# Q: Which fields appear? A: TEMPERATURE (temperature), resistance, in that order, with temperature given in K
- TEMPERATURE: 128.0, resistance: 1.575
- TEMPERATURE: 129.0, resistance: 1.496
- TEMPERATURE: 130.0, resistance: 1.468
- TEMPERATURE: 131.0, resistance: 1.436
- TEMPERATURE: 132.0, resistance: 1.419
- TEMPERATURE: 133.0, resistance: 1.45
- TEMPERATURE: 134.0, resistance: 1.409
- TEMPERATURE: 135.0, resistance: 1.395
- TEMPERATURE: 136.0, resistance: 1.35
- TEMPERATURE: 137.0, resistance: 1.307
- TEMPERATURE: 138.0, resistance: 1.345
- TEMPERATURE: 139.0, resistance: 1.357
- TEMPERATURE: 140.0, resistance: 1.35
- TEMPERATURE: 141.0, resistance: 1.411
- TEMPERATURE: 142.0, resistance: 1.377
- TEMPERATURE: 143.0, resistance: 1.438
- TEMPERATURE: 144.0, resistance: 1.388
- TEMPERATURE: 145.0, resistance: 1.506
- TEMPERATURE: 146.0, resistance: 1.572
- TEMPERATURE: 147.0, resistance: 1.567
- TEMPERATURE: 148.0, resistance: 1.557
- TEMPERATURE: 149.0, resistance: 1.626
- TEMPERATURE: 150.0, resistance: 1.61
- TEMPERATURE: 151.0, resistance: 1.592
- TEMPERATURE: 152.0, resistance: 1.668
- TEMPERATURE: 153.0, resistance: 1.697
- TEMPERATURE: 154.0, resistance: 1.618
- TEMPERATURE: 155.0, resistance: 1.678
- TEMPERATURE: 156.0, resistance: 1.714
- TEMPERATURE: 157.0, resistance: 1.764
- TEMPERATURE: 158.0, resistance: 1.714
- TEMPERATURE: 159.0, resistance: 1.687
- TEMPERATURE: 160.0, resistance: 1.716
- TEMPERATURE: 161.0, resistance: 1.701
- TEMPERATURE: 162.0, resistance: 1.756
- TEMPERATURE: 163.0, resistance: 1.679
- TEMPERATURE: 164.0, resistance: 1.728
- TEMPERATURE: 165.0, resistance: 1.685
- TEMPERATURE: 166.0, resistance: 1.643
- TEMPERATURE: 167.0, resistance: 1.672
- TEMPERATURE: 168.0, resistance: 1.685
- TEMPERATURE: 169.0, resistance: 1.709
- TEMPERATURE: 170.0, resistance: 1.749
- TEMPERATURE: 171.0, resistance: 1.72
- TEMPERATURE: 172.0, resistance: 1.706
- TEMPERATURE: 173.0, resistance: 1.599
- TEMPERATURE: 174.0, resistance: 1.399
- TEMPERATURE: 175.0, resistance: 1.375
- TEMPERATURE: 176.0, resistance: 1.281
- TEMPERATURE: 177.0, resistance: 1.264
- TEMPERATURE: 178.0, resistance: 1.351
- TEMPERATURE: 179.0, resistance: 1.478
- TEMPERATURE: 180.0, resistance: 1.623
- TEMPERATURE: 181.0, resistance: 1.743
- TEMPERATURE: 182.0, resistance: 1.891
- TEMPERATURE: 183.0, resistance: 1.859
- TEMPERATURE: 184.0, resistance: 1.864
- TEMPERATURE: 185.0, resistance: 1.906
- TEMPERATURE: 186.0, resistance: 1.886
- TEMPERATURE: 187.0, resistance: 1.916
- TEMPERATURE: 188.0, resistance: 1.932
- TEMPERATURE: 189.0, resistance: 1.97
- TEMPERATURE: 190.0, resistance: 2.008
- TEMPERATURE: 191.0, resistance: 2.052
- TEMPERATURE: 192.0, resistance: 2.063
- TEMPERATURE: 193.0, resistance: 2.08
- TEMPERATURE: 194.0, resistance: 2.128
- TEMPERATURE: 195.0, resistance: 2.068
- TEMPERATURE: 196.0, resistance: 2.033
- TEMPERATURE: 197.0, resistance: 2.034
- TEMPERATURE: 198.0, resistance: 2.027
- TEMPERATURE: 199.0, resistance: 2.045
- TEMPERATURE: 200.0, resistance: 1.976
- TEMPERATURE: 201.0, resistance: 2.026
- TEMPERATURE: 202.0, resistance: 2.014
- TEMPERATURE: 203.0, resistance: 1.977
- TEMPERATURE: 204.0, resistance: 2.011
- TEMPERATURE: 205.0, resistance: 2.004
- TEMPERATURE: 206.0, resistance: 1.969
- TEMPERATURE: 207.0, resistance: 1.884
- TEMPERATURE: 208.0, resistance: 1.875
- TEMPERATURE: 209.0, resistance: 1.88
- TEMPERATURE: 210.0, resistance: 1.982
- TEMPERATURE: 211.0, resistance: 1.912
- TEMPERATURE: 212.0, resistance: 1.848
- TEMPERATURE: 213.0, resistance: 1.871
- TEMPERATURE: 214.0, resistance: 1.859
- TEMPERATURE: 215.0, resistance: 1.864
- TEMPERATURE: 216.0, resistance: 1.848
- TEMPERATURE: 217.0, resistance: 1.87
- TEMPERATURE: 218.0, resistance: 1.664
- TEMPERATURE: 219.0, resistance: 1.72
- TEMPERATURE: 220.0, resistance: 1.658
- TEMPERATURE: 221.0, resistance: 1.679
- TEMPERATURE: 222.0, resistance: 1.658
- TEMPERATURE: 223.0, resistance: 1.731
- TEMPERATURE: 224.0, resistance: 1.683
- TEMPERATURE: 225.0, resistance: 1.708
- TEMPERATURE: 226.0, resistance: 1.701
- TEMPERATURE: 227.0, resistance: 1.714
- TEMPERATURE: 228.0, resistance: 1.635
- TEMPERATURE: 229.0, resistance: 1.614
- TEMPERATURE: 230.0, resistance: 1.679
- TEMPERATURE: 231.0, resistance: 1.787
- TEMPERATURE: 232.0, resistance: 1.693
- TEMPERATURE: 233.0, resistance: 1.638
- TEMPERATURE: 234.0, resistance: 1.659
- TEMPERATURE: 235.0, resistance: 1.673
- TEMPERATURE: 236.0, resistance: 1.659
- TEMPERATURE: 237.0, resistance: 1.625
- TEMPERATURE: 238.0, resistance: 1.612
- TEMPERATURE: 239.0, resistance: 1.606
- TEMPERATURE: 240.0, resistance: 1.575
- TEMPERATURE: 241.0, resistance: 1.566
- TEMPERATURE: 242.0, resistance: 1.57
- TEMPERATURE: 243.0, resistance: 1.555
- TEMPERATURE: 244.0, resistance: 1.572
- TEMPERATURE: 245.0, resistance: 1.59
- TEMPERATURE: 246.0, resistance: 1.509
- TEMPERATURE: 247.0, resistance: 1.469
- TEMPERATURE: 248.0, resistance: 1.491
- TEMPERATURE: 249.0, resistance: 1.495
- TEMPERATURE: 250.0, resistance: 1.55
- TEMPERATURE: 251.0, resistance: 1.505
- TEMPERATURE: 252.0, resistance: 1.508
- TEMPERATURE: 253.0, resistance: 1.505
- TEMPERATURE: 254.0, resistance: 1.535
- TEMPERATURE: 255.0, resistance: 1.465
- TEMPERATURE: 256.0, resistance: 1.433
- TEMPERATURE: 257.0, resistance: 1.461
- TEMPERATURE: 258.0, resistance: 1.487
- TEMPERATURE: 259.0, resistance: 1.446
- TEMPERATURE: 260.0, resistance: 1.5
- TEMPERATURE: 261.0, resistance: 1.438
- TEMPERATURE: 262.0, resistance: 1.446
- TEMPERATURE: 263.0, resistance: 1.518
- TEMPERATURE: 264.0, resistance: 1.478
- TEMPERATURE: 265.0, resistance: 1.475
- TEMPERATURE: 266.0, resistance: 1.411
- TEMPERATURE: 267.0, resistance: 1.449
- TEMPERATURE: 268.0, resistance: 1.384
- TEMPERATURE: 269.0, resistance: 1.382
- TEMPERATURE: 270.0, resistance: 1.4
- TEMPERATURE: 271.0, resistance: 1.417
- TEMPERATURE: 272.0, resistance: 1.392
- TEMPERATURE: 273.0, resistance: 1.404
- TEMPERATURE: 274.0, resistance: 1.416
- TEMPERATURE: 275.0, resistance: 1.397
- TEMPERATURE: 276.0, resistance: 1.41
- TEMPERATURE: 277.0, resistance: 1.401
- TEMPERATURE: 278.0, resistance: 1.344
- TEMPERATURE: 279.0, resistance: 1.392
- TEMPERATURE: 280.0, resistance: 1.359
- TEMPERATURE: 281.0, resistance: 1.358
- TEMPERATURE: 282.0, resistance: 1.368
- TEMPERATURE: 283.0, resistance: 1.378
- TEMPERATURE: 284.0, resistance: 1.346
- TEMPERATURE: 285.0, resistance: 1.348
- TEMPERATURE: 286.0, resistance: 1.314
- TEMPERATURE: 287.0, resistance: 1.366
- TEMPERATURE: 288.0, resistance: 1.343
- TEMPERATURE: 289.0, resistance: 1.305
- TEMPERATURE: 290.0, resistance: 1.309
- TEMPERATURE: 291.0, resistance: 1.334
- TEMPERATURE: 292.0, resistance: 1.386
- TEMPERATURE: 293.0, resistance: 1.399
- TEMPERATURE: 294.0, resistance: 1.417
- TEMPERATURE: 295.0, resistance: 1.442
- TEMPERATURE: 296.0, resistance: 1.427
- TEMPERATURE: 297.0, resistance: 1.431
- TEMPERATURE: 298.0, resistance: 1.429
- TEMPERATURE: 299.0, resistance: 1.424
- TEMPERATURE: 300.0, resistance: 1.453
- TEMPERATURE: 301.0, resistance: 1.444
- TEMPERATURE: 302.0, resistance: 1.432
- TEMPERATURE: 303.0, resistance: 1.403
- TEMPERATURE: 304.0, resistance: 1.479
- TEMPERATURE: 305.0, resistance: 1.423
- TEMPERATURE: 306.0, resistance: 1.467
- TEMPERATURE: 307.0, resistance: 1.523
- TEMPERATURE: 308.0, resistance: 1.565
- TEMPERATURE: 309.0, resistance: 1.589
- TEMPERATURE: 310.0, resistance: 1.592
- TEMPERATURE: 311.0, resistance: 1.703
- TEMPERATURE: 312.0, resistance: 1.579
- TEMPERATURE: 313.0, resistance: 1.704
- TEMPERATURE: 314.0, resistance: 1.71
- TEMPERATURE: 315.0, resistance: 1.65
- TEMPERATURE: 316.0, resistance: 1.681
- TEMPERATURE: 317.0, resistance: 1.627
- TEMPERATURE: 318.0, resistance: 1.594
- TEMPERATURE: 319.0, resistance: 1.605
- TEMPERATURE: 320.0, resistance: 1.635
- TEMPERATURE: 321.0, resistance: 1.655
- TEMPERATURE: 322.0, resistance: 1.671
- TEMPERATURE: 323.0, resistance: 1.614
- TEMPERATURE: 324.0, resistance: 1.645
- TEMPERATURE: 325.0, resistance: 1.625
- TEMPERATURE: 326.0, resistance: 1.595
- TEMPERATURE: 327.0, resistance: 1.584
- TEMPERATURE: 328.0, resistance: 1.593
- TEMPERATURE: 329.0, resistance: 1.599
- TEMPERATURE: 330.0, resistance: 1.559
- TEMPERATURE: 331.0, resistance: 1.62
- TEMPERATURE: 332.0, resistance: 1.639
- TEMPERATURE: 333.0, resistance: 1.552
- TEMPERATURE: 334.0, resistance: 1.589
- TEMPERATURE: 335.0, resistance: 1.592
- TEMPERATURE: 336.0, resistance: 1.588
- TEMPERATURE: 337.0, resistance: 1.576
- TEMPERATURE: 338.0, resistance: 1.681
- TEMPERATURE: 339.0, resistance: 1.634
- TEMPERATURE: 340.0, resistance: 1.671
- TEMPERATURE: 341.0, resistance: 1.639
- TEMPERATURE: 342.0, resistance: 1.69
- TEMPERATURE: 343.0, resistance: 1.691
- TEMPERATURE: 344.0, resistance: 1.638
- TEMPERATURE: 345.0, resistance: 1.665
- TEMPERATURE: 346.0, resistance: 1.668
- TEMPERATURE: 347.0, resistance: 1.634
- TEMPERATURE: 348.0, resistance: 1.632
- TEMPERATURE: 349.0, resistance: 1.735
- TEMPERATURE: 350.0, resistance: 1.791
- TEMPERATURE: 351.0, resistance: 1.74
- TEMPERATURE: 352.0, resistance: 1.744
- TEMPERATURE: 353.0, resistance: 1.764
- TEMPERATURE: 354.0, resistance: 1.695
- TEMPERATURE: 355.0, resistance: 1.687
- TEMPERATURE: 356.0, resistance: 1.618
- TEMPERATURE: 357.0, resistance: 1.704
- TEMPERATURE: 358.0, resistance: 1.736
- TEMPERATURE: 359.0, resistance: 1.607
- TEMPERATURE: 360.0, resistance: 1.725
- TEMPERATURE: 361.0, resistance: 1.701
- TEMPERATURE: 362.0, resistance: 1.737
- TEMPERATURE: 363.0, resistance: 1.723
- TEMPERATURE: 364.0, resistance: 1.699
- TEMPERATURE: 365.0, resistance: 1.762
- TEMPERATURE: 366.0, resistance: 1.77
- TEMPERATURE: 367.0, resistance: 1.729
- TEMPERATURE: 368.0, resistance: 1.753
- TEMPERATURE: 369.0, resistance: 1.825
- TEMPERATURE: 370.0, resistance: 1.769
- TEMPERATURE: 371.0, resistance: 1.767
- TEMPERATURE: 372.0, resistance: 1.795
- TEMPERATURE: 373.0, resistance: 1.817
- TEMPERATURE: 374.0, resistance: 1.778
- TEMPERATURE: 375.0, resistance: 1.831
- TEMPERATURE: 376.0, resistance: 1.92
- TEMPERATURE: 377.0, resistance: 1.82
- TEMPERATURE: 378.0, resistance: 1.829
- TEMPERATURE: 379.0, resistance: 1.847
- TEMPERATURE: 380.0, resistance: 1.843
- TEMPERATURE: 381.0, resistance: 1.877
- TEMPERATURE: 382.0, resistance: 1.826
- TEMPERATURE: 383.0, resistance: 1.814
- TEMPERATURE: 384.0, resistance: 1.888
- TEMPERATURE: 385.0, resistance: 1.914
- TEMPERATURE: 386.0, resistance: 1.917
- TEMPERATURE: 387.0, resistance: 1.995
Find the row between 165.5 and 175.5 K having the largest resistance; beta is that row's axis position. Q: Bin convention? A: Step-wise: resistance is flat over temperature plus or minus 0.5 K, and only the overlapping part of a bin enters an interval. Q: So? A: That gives 170.0 K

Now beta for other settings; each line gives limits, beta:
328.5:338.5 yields 338.0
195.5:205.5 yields 199.0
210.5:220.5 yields 211.0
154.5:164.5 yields 157.0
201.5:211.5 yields 202.0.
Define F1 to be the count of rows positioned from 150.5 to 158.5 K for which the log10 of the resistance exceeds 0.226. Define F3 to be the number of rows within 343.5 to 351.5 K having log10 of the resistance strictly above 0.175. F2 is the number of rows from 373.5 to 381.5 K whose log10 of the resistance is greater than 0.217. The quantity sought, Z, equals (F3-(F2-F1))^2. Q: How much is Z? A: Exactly 16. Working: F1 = 4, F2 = 8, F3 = 8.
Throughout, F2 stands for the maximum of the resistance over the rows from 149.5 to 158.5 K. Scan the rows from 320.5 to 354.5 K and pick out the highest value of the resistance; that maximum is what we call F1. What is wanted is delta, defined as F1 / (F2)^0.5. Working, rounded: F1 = 1.791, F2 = 1.764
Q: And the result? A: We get 1.35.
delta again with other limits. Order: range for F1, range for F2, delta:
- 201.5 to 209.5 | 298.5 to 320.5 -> 1.54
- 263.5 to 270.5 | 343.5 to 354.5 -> 1.10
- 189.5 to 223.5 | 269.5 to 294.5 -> 1.79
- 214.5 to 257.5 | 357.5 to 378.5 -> 1.35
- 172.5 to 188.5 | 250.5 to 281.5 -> 1.56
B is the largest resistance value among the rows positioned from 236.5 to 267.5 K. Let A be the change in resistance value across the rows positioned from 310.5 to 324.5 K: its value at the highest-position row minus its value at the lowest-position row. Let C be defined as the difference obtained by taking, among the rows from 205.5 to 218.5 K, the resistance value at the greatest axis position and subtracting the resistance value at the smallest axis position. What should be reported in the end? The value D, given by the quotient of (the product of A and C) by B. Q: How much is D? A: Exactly 0.011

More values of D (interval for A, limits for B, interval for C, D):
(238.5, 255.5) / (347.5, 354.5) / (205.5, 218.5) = 0.024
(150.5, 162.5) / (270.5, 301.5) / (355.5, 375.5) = 0.024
